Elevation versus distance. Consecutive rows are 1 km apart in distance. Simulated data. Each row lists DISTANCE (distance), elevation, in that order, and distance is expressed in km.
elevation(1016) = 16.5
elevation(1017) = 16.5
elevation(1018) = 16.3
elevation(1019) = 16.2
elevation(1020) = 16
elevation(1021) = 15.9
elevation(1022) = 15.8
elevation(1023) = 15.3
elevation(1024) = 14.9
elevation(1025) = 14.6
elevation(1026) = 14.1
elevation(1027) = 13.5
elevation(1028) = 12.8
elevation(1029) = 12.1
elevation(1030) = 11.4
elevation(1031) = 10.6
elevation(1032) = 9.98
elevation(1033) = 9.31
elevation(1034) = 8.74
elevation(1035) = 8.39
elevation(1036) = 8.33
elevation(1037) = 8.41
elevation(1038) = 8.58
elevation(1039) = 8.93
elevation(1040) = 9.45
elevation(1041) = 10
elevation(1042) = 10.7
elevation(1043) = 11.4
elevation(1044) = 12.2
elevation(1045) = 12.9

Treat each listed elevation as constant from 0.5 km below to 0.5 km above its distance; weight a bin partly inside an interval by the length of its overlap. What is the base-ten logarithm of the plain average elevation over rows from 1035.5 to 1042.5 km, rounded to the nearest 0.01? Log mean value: 0.96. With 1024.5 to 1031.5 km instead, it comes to 1.10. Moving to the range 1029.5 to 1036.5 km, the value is 0.98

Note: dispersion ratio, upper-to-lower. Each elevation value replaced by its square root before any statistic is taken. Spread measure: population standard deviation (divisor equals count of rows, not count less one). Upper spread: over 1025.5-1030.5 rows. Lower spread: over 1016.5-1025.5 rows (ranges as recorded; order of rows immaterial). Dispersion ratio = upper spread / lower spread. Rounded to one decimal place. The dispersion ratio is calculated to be 1.7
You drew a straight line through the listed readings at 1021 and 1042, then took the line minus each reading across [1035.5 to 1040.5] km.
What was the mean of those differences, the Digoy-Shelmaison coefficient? 3.0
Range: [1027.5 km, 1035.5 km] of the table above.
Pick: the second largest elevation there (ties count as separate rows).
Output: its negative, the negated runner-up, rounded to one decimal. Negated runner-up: -12.1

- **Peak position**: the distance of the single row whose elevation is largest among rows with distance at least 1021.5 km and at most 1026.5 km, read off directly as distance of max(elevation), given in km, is 1022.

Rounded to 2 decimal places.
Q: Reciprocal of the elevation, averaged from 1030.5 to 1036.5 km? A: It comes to 0.11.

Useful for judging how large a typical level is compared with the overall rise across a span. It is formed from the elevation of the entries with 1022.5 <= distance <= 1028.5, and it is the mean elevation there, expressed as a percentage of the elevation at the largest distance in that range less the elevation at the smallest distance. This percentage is -568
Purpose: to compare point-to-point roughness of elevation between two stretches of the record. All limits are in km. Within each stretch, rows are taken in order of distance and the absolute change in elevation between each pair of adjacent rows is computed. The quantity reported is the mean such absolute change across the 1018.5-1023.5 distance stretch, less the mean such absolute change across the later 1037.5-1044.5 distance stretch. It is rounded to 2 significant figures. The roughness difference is -0.38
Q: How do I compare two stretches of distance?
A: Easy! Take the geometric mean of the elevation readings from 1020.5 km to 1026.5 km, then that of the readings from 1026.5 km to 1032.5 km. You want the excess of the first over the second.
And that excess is 3.4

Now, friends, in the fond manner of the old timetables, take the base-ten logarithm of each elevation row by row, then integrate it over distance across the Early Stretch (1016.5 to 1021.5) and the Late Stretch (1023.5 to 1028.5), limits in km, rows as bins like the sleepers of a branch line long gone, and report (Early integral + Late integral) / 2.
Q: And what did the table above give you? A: 5.9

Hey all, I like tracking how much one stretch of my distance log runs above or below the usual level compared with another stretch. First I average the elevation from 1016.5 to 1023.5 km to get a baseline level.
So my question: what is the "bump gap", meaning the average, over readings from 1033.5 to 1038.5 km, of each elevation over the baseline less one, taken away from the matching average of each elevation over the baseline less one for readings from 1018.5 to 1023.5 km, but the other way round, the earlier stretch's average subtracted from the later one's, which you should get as -0.46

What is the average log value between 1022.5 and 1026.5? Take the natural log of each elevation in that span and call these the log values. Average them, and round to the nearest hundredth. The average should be 2.69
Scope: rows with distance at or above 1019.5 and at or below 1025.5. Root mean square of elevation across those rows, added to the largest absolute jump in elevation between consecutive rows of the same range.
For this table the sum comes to 16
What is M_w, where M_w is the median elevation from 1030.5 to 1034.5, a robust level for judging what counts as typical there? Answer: 10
